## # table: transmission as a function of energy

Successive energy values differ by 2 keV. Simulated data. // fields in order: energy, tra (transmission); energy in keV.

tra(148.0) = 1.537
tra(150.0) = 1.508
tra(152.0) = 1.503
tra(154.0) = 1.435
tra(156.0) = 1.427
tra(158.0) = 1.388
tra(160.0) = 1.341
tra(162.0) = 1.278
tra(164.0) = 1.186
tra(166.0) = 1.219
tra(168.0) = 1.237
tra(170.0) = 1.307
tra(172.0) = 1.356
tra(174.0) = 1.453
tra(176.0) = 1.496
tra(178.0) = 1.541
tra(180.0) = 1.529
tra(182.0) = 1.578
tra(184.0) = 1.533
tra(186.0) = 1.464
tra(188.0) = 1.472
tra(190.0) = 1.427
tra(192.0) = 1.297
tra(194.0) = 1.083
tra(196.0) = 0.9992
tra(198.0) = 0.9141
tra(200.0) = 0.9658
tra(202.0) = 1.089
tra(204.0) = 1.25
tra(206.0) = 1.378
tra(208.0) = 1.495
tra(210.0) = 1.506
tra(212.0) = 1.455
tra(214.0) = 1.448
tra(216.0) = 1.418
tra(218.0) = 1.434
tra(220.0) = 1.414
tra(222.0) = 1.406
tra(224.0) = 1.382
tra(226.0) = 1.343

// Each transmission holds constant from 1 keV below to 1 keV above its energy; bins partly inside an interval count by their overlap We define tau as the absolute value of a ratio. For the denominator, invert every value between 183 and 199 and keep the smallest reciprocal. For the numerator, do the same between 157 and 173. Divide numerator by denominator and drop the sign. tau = 1.10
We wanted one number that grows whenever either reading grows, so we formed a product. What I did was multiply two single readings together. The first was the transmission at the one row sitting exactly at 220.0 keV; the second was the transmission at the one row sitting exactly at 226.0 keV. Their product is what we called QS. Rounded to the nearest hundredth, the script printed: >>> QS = 1.90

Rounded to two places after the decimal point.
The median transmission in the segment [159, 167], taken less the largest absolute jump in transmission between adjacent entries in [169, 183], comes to 1.15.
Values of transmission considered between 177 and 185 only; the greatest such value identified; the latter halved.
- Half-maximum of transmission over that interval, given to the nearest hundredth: 0.79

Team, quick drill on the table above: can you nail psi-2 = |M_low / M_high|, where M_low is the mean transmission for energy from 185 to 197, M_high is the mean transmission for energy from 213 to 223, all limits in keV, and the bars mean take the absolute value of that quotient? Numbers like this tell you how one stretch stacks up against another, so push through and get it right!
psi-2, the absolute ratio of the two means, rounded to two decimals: 0.91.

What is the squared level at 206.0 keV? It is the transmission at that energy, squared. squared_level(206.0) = 1.9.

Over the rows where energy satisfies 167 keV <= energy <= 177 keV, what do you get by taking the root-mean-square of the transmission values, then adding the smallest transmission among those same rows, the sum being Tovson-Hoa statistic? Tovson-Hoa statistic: 2.61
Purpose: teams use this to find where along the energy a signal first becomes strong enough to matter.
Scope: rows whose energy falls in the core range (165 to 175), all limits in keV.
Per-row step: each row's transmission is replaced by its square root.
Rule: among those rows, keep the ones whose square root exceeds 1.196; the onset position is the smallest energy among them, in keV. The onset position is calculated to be 174.0 keV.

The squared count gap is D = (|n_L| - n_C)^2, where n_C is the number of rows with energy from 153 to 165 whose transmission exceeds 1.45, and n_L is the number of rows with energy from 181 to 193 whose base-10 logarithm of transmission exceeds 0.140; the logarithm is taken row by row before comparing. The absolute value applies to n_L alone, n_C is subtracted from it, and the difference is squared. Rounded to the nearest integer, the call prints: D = 25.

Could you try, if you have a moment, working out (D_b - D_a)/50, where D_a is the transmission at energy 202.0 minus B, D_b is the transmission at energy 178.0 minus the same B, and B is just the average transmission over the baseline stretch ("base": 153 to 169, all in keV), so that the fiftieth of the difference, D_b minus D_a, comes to 0.0090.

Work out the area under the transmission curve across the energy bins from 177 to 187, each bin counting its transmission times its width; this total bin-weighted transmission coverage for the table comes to 15.3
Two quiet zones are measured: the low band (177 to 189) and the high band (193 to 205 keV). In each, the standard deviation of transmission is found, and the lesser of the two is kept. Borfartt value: 0.04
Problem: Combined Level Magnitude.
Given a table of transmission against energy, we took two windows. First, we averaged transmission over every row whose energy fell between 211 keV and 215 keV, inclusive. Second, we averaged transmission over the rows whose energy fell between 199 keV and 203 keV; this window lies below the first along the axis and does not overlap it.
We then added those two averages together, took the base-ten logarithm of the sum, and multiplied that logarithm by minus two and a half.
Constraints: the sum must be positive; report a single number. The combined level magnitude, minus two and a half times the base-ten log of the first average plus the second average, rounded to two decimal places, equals -0.99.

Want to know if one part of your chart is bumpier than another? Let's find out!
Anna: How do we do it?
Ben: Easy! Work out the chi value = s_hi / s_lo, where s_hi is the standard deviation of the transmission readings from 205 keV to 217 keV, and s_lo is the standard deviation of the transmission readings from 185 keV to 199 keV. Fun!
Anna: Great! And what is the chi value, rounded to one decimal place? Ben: 0.2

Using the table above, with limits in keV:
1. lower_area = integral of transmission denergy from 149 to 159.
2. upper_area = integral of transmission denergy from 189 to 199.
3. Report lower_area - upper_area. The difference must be 3.1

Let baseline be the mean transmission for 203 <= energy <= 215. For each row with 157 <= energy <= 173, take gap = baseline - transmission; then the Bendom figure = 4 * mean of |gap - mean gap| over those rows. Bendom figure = 0.2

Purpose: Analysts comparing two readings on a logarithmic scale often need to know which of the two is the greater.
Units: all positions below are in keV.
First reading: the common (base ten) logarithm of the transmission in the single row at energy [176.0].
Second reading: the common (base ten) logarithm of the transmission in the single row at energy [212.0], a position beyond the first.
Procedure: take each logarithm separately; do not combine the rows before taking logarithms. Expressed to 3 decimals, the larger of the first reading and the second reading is 0.175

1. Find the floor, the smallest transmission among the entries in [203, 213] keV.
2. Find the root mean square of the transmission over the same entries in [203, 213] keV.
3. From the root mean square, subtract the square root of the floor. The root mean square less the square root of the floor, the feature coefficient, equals 0.30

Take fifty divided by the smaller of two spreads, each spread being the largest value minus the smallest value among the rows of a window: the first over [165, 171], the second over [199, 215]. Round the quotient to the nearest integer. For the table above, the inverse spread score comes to 568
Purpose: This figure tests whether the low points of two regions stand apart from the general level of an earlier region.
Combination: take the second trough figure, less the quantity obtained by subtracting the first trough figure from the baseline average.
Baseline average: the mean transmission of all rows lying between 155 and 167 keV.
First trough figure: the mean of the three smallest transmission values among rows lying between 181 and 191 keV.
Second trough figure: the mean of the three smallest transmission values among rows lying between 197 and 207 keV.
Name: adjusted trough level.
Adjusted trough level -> 1.1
